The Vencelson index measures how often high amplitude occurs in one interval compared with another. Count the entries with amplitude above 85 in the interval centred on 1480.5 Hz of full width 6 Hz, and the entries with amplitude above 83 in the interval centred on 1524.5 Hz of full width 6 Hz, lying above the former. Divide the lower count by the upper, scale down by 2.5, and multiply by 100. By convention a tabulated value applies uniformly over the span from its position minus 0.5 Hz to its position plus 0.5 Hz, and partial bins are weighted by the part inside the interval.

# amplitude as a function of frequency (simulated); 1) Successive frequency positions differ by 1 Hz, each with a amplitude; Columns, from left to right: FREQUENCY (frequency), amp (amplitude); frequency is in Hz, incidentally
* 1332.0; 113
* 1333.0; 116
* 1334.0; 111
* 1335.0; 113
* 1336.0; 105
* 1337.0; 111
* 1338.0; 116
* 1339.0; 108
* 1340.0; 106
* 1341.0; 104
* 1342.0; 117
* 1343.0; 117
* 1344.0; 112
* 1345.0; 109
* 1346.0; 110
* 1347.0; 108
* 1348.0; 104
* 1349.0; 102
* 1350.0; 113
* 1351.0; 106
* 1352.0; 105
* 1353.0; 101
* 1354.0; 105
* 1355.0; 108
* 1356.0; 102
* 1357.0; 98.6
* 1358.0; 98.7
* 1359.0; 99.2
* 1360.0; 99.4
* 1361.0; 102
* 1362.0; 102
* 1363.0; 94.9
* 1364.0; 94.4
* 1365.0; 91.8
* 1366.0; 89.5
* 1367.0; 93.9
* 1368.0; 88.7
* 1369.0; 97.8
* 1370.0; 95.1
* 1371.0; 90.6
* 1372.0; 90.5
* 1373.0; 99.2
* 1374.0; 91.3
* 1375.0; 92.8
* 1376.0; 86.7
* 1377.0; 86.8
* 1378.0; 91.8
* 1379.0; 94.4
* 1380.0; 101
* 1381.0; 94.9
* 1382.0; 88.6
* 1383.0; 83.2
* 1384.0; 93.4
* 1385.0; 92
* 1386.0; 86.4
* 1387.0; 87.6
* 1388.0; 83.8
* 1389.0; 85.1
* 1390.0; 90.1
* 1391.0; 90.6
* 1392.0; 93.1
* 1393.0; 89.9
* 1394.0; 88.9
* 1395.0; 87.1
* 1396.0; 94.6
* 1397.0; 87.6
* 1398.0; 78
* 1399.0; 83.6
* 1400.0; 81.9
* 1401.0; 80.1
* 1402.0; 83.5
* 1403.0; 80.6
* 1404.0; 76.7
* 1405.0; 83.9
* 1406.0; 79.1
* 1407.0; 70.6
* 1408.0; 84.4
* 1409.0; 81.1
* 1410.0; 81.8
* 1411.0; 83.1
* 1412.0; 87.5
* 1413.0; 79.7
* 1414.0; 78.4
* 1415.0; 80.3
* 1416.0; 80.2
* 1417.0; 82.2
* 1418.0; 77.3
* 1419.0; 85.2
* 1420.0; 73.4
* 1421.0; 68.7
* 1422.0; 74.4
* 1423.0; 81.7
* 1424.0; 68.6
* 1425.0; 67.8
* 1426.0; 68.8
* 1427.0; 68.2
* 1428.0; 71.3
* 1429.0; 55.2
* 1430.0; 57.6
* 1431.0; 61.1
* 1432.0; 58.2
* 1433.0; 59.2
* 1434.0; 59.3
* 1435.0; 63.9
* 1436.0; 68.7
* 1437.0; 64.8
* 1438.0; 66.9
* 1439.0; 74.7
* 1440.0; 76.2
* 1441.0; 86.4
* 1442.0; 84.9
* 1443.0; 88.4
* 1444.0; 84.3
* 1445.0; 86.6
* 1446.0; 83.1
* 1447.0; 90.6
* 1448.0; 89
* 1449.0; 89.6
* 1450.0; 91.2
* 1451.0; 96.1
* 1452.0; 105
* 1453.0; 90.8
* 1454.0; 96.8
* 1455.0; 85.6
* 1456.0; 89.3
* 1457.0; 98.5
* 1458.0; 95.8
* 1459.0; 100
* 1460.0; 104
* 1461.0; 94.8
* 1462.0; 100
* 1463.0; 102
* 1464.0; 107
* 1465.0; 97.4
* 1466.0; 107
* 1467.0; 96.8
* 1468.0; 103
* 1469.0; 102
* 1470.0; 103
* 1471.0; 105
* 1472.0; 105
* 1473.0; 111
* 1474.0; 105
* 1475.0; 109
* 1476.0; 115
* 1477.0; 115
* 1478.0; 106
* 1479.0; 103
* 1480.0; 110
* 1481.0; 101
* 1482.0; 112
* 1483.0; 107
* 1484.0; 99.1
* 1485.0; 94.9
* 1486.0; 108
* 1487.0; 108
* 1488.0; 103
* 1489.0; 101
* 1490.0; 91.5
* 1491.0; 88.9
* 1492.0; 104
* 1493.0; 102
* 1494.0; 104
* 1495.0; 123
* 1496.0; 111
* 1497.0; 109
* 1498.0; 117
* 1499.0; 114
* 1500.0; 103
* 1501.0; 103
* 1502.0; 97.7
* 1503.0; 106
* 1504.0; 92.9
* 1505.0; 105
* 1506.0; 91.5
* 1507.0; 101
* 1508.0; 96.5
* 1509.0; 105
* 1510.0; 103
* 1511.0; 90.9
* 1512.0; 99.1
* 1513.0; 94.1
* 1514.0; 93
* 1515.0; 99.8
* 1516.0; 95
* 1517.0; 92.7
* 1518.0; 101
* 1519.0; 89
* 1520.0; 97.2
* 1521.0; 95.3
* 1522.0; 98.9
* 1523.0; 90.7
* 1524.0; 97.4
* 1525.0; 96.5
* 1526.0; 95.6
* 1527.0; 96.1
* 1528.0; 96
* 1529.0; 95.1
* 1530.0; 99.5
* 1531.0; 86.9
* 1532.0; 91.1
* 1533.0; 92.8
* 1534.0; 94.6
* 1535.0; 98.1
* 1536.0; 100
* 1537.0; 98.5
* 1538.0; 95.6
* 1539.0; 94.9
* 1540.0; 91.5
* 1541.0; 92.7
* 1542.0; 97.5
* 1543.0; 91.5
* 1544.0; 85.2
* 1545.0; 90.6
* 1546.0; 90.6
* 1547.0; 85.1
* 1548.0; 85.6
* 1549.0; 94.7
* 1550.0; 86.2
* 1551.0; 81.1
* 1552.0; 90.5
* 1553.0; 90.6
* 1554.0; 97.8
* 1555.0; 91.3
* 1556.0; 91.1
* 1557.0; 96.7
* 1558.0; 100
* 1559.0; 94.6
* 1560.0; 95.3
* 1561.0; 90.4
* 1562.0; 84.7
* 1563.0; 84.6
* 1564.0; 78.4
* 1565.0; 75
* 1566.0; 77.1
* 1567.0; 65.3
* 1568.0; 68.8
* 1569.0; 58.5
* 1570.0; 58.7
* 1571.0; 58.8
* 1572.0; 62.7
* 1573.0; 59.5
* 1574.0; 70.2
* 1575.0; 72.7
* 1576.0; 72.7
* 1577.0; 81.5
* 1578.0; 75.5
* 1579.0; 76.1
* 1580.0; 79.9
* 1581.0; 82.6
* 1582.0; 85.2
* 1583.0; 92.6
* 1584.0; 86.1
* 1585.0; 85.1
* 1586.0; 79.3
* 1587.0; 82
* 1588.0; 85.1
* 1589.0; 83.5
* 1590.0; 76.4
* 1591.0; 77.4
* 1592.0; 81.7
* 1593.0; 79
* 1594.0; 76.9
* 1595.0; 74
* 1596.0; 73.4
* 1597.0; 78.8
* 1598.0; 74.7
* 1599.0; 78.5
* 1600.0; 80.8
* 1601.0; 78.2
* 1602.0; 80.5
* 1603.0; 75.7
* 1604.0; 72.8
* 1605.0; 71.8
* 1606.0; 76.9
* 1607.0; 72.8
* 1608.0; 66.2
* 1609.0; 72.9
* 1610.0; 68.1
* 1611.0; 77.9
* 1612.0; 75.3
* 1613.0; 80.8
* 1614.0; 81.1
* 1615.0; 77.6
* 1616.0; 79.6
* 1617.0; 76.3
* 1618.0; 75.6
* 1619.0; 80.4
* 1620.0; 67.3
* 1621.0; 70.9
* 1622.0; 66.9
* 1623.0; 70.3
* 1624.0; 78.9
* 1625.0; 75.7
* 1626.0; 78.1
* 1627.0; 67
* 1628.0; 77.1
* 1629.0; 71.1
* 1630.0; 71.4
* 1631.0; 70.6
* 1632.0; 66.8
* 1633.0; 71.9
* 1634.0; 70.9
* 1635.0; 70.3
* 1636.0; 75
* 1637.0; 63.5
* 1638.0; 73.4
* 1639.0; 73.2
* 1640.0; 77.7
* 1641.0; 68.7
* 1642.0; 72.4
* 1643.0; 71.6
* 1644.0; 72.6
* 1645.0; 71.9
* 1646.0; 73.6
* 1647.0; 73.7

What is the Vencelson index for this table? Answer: 40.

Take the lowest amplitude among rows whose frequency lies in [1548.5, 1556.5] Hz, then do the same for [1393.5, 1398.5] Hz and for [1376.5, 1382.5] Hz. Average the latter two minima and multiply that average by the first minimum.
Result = 6683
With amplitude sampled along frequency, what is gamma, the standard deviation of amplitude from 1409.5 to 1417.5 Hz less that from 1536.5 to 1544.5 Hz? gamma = -1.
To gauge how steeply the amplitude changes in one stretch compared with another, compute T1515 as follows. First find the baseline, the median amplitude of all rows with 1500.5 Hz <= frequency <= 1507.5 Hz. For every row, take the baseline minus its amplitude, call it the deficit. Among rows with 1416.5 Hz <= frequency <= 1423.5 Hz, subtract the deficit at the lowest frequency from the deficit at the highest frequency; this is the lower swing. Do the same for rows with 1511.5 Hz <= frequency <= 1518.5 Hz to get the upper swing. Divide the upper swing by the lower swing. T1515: -3.8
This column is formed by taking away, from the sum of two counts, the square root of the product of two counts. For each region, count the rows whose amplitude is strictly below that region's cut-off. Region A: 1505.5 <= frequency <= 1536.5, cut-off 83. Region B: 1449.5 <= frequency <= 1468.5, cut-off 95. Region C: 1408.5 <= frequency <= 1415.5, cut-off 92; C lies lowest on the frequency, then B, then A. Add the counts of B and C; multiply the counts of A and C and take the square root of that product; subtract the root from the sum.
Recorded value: 12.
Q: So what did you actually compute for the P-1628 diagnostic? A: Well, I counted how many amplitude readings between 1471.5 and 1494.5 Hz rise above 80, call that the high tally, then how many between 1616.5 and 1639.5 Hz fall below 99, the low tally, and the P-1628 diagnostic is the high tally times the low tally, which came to 529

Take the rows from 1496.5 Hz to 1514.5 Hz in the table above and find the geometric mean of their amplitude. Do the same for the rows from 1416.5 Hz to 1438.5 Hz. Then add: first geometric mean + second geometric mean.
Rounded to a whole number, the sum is 169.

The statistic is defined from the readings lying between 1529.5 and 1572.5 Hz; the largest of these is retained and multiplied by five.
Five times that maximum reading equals 500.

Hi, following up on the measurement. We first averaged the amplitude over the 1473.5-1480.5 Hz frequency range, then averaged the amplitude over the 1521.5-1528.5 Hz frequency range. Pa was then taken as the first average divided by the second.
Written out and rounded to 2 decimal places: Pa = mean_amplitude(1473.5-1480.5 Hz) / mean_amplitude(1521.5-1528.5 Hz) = 1.14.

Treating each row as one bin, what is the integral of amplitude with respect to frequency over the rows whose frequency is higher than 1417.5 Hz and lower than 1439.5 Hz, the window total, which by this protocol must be 1495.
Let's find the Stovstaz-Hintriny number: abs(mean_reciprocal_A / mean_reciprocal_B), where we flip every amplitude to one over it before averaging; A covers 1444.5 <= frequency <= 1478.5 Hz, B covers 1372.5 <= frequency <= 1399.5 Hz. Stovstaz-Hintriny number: 0.91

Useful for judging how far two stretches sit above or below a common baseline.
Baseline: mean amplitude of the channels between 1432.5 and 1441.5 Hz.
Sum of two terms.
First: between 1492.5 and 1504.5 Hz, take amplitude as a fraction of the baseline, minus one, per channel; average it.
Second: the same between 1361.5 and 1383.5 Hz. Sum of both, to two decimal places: 0.90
